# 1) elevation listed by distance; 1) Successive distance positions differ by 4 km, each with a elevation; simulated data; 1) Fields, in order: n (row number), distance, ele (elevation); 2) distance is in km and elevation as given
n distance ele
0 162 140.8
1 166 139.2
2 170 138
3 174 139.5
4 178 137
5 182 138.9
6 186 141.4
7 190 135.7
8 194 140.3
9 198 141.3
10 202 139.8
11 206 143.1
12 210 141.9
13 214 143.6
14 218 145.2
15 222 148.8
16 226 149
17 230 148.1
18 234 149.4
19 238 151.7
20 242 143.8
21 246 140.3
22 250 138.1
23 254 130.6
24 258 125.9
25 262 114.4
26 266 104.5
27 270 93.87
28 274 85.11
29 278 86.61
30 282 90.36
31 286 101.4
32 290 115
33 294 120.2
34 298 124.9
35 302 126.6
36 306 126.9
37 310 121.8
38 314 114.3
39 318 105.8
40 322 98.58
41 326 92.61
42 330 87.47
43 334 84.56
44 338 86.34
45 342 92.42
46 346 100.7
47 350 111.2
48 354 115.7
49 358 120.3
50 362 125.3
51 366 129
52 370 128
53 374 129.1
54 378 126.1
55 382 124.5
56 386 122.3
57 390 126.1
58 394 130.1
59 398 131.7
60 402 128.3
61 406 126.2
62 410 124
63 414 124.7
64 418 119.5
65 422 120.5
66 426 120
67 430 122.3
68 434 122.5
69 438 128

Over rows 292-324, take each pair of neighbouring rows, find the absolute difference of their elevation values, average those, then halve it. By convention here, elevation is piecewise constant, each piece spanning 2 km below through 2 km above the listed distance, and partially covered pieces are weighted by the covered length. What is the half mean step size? 2.50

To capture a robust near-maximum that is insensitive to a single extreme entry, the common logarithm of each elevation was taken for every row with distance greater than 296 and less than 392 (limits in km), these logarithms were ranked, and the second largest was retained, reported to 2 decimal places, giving 2.11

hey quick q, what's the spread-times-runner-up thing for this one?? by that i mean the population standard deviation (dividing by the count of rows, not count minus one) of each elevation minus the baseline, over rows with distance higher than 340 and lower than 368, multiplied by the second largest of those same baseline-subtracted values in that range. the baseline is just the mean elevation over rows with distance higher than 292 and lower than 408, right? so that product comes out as 116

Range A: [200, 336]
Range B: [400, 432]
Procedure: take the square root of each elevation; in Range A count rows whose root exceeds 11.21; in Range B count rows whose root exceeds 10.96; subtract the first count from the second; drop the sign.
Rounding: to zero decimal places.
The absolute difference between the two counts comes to 11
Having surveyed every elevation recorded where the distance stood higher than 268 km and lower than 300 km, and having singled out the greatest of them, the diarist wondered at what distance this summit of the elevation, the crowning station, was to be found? 298 km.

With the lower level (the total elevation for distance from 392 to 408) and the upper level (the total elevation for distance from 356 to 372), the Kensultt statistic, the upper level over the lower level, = 1.0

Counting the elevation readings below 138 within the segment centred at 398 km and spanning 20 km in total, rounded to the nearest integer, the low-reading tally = 5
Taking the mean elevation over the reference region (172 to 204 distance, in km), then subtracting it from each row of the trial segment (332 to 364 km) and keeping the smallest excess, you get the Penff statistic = -55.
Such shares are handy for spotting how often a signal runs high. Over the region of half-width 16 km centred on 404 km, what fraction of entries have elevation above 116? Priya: 1.0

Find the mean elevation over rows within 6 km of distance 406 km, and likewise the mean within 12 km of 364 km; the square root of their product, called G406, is 125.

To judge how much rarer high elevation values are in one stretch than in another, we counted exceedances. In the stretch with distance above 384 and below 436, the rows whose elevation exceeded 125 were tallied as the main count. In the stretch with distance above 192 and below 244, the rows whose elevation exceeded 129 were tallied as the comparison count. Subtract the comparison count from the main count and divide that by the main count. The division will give -1.6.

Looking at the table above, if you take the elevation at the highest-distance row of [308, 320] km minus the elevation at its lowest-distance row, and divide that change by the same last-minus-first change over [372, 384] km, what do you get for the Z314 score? 3.5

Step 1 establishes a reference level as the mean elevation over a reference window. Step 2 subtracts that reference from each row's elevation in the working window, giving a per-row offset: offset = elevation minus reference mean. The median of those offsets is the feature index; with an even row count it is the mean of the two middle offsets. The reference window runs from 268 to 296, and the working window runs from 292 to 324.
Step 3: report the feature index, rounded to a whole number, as 22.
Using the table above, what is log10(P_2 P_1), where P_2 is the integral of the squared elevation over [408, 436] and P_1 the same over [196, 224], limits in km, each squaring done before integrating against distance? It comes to 11.4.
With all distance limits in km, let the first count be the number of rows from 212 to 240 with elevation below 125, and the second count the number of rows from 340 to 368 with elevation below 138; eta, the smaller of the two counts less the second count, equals -7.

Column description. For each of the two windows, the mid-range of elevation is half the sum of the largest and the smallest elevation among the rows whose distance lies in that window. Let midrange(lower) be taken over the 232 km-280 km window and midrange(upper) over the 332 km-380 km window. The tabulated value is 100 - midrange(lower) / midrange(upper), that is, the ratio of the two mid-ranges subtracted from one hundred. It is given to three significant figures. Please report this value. 98.9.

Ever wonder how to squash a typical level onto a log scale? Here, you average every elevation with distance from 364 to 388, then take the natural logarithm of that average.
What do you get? 4.84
